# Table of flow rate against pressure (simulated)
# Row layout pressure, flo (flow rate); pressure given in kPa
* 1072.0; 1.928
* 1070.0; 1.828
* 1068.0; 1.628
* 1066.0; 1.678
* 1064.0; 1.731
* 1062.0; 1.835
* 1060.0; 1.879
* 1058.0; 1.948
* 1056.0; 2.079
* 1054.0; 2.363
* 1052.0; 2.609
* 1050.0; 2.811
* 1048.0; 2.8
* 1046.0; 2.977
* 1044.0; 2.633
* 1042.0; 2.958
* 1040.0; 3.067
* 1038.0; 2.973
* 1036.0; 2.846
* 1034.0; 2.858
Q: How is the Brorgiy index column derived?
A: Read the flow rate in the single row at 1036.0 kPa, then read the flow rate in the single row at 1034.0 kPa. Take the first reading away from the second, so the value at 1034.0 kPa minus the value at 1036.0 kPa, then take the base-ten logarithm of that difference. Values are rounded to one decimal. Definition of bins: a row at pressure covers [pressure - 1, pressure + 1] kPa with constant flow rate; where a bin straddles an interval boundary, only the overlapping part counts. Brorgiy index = -1.9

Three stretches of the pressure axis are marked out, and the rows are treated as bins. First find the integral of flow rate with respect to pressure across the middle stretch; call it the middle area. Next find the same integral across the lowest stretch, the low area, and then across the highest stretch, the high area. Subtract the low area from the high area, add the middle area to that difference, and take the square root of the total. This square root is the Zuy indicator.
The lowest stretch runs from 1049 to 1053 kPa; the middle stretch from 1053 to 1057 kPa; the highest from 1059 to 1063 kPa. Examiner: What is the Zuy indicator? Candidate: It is 2.3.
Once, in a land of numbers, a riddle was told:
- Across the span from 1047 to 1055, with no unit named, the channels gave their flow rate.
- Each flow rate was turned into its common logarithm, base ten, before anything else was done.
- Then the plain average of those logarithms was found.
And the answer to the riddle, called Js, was 0.42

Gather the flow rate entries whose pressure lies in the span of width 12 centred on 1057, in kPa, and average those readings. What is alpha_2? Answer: 2.12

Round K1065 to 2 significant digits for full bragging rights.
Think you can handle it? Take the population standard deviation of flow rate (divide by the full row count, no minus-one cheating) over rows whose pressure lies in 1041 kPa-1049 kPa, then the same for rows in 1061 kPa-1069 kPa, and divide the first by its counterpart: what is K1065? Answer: 1.8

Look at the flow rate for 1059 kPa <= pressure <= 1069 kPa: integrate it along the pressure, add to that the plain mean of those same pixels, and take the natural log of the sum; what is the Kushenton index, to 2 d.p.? 2.96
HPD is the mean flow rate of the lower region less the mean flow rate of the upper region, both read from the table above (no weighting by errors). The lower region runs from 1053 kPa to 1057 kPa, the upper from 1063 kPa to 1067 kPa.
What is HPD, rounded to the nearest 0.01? 0.52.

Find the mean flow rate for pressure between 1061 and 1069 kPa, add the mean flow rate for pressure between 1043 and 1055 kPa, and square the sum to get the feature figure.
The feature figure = 19.5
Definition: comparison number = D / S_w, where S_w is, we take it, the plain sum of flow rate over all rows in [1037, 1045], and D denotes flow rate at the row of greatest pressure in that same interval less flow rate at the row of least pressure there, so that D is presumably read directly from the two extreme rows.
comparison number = -0.03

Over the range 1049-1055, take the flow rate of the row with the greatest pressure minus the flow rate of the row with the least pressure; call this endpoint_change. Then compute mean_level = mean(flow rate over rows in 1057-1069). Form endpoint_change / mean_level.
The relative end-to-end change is -0.251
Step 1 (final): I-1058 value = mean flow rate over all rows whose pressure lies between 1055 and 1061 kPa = 1.97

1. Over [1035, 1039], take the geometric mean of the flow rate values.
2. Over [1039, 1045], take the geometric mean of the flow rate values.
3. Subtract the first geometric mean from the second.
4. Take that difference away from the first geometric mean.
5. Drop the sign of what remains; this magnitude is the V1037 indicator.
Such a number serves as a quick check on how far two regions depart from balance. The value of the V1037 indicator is 2.9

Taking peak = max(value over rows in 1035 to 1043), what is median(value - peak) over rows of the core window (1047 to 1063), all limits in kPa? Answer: -0.85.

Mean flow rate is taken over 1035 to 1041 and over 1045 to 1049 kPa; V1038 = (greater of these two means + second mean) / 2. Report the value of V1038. 2.93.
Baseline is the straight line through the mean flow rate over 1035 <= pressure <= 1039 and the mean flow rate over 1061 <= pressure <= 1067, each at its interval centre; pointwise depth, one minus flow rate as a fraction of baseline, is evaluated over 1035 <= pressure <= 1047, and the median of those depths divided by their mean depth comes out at 1.0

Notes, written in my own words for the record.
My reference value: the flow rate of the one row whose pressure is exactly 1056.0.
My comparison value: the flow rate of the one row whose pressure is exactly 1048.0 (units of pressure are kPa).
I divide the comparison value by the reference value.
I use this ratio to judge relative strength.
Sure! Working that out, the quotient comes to 1.35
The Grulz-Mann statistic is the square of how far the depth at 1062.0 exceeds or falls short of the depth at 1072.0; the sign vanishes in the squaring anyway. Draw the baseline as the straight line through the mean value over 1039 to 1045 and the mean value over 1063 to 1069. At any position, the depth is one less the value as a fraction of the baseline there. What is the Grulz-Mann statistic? 0.18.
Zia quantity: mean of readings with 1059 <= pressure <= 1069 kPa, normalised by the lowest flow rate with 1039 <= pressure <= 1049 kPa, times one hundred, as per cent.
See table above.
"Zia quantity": 66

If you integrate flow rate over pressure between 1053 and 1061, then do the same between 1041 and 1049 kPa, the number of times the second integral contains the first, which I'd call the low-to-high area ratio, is 1.37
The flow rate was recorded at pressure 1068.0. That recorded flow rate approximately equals 1.628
